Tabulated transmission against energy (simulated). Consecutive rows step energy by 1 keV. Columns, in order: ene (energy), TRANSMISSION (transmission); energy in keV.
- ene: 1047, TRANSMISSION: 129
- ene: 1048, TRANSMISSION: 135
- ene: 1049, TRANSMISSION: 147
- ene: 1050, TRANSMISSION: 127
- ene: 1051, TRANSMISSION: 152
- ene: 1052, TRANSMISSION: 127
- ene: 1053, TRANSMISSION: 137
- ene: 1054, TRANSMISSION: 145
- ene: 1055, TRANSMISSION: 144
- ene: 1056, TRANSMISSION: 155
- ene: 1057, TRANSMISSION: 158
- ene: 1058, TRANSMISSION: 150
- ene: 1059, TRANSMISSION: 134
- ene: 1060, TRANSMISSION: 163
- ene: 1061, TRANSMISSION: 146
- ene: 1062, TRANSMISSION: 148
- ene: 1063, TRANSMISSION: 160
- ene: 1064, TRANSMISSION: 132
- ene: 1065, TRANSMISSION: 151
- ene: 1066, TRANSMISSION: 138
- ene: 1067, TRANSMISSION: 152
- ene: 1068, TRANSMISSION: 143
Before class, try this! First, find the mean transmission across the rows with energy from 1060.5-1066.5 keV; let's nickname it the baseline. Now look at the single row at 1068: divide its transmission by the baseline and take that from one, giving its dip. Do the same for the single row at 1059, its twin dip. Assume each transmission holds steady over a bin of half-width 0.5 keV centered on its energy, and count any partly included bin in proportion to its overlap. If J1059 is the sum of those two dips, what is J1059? 0.10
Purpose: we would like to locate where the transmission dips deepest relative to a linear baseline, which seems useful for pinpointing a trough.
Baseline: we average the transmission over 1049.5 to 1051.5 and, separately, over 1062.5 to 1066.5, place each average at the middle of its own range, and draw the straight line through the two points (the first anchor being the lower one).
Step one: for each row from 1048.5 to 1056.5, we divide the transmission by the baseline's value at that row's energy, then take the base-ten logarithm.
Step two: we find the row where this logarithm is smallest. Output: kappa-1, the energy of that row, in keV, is 1052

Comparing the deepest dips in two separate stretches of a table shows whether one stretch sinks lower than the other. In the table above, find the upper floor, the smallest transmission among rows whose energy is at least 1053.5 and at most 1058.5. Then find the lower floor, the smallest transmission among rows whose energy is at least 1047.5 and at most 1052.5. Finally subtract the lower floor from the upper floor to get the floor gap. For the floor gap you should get 17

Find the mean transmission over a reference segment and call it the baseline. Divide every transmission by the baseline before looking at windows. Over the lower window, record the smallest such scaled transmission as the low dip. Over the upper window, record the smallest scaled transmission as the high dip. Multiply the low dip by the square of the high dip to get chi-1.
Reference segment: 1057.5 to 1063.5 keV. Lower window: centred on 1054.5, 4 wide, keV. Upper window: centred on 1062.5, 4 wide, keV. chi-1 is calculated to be 0.705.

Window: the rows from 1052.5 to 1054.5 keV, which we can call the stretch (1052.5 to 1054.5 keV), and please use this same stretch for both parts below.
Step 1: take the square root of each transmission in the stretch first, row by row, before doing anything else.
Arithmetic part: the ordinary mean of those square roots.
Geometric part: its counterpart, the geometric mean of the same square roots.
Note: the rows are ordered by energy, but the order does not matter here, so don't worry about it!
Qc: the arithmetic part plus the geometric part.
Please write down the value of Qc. 23.7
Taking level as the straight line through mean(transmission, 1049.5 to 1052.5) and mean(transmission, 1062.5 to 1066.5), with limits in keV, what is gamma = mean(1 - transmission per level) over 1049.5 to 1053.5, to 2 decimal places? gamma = 0.00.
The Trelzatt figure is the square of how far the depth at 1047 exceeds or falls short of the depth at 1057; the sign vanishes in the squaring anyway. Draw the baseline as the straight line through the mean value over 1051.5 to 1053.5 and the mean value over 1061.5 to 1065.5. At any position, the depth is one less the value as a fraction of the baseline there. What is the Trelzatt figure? 0.010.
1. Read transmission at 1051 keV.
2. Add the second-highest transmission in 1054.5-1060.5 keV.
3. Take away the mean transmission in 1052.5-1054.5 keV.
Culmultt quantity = 169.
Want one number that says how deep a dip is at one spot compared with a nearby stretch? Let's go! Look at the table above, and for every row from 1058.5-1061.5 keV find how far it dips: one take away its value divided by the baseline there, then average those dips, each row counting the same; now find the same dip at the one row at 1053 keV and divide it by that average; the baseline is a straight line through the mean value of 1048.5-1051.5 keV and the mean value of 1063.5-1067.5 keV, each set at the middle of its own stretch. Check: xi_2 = -1.1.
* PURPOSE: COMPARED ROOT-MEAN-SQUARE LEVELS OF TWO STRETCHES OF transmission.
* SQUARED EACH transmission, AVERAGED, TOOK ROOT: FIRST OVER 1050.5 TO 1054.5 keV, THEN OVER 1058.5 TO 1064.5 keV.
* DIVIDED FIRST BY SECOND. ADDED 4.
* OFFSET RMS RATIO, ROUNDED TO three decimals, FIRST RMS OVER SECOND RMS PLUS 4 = 4.952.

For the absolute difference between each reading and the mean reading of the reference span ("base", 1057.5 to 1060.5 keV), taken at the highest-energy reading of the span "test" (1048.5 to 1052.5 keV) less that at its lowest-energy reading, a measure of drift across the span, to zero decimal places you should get 20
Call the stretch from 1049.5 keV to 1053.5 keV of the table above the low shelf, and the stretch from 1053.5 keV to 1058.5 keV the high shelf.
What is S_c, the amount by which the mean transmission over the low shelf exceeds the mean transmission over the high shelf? -15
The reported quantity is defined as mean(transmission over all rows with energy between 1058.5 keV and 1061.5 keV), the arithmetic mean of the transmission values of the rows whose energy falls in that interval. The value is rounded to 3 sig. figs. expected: 148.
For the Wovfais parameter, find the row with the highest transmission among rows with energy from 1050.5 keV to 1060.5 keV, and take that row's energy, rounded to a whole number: 1060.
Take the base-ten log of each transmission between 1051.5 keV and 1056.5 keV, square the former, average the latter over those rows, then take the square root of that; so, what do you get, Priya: 2.15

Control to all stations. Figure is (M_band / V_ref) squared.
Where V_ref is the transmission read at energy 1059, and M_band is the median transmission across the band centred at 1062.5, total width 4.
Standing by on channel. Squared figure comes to 1.20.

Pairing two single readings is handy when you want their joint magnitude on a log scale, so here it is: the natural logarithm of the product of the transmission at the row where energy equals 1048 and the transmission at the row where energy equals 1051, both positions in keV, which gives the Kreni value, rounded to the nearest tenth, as 9.9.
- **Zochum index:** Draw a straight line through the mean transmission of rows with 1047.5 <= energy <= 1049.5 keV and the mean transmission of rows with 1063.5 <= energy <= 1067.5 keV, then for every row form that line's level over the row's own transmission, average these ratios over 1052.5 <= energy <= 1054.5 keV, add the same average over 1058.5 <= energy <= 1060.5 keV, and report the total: 1.974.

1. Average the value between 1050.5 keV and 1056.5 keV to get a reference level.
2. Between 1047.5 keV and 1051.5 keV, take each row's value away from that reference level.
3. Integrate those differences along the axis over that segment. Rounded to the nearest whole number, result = 12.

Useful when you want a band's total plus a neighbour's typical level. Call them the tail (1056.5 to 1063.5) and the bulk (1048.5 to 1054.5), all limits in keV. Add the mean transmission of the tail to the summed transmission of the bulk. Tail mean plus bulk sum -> 986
